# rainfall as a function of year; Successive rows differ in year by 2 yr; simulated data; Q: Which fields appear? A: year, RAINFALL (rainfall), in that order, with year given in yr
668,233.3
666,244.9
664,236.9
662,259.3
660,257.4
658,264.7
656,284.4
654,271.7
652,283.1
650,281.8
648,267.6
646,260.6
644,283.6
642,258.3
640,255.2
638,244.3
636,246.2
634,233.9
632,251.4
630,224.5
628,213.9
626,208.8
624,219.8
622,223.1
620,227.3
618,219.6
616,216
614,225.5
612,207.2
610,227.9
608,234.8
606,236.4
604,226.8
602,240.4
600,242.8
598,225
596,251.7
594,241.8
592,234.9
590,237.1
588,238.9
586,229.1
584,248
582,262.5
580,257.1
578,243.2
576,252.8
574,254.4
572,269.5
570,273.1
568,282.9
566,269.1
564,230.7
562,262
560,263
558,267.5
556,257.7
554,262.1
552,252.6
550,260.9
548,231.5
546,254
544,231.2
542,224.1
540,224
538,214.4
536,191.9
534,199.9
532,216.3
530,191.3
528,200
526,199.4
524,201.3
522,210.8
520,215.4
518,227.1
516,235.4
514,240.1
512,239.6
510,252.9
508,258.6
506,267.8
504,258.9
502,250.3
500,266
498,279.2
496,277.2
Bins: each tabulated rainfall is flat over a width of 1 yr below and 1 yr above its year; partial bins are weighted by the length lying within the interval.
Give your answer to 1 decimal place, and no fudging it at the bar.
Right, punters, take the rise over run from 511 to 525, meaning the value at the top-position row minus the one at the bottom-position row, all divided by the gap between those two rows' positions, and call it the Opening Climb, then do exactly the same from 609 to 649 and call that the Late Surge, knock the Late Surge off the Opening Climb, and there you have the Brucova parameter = -4.2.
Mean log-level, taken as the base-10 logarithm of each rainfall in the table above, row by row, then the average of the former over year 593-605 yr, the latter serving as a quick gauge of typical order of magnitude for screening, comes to 2.38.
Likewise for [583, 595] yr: 2.38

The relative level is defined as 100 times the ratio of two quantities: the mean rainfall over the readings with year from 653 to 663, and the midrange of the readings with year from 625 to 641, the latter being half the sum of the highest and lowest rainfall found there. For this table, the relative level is 115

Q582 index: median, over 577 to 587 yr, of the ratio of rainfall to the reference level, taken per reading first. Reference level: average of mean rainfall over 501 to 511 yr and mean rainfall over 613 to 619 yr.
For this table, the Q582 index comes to 1.04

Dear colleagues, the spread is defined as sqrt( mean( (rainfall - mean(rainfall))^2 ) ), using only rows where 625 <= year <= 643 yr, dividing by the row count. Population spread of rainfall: 17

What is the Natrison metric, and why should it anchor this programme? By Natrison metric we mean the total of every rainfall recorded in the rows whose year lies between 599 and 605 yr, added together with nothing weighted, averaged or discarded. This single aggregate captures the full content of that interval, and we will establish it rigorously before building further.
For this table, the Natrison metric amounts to 710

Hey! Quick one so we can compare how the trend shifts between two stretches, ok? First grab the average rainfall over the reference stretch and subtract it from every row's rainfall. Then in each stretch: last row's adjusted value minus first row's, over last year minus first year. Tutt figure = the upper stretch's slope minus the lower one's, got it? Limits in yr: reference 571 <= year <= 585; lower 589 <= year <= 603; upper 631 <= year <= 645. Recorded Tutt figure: 2.4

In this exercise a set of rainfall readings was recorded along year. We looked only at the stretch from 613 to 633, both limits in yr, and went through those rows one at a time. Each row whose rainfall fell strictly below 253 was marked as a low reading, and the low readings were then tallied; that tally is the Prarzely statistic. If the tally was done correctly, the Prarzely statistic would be 10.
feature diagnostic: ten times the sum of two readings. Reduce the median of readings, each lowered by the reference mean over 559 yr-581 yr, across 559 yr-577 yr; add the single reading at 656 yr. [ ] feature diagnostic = 2876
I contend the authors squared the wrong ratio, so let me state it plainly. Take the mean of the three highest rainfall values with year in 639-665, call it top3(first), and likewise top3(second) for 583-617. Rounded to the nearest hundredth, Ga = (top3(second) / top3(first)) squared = 0.76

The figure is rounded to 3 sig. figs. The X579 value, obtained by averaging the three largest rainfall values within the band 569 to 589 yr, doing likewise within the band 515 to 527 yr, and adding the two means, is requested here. 494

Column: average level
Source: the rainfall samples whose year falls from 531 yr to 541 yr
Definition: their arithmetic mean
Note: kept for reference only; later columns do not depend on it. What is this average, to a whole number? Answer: 209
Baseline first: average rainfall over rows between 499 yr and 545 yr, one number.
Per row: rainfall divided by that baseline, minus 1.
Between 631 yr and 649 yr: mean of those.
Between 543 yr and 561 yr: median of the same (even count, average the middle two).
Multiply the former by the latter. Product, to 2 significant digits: 0.017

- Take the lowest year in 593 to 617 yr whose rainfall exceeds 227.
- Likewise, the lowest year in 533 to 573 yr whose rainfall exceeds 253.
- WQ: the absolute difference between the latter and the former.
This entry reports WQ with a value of 48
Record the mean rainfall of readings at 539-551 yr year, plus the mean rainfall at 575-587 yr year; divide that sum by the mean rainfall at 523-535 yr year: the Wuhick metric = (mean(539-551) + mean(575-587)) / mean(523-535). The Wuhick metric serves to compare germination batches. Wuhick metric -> 2.42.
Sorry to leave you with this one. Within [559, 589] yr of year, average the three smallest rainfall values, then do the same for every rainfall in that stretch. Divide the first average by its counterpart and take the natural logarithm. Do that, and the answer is -0.094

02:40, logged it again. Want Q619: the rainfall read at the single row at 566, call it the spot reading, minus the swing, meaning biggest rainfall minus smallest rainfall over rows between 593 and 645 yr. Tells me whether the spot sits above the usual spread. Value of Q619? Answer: 193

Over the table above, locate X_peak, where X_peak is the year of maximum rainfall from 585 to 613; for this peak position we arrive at 596 yr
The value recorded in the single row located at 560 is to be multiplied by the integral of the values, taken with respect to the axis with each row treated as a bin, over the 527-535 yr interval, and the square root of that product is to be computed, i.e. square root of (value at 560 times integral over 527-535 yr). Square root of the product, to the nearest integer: 652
